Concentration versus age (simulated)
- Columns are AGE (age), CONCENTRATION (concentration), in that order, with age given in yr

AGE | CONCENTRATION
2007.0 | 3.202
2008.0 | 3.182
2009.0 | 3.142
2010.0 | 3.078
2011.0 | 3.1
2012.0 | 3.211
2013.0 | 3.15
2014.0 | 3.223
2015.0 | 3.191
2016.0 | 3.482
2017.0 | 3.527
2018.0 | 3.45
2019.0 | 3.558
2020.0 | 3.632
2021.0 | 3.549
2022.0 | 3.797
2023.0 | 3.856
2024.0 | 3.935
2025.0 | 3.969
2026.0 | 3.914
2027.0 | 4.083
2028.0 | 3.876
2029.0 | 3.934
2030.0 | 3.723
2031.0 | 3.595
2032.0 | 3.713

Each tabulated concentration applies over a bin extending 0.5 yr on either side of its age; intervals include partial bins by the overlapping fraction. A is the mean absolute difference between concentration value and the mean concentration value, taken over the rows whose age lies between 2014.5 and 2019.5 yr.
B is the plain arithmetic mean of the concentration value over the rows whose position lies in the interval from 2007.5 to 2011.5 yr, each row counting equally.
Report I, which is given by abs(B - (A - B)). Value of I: 6.2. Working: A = 0.10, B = 3.1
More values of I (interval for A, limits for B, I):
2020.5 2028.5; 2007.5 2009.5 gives 6.2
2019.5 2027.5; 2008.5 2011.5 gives 6.1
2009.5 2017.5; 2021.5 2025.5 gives 7.6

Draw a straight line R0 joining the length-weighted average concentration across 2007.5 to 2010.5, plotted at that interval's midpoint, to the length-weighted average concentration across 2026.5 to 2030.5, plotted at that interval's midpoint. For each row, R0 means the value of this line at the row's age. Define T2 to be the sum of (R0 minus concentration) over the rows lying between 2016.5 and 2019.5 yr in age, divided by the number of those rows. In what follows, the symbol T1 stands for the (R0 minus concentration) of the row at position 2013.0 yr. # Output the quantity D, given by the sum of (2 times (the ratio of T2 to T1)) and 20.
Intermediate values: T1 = 0.14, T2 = -0.02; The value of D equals 19.7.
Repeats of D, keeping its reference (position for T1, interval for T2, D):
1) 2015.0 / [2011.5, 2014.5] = 21.1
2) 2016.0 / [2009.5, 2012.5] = 17.7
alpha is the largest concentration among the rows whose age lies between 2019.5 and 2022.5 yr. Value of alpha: 3.797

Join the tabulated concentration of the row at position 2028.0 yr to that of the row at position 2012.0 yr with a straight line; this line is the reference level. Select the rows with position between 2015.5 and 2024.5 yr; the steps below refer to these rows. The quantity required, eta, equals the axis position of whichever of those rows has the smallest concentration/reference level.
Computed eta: 2021.0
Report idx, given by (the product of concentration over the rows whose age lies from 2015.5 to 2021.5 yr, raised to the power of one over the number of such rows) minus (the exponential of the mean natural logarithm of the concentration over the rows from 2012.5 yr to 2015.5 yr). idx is 0.34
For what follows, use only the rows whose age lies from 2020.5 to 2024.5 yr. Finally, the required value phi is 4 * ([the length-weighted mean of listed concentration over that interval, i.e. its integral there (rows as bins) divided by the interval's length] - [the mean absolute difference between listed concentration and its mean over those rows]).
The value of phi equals 14.7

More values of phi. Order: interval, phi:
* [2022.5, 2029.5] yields 15.6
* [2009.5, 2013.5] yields 12.4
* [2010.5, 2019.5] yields 12.6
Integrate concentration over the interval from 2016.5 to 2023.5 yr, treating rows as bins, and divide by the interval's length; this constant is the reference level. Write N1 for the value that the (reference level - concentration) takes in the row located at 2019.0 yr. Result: 0.07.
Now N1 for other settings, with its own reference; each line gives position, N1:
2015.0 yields 0.43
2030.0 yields -0.10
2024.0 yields -0.31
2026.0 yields -0.29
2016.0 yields 0.14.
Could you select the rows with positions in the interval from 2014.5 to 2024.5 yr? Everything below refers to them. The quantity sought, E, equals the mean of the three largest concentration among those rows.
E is 3.9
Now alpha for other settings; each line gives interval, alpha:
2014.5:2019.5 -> 3.558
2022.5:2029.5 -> 4.083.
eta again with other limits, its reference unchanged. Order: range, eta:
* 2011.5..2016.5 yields 2015.0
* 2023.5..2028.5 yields 2028.0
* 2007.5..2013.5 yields 2013.0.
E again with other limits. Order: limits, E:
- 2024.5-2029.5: 4.0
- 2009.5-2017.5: 3.4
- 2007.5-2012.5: 3.2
